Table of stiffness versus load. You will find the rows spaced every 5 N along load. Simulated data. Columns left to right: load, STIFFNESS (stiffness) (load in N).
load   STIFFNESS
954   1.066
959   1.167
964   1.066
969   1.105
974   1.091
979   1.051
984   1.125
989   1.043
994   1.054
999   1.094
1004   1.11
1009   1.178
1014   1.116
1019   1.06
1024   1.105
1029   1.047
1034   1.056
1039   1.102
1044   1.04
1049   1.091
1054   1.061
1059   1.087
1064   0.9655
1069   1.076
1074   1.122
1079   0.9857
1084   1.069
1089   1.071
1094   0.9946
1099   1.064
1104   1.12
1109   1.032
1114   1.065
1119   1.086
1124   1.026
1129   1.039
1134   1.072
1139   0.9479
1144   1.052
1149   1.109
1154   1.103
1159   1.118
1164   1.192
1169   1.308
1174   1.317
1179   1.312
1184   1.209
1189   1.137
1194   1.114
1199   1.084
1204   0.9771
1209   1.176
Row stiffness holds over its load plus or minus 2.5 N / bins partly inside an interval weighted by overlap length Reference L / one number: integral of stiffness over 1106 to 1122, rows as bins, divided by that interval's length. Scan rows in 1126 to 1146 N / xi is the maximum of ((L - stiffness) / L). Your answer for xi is 0.11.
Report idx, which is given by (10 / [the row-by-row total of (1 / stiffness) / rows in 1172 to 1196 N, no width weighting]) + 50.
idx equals 52.4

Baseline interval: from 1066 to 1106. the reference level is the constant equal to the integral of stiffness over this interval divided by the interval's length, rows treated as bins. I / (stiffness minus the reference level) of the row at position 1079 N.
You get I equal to -0.08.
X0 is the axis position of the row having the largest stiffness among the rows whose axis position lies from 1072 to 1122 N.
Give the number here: 1074 N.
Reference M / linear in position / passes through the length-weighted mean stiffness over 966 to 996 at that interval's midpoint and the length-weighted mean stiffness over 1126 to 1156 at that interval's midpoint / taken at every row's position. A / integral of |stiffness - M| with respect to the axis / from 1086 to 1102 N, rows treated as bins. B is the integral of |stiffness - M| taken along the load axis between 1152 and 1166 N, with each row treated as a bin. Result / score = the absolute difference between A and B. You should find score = 0.79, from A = 0.44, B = 1.22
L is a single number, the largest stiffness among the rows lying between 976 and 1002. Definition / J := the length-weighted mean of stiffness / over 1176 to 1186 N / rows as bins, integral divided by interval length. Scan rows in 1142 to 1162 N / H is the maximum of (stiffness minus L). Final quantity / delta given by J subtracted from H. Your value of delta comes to -1.27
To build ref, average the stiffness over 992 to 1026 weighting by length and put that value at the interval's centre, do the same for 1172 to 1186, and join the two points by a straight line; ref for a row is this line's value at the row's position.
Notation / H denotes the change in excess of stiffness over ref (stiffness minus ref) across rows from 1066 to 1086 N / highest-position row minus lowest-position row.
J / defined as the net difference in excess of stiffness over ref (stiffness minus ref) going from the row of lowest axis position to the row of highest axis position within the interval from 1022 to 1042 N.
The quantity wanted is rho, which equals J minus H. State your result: 0.00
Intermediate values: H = -0.02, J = -0.019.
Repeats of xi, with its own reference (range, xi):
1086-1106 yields 0.06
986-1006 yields 0.02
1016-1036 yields 0.01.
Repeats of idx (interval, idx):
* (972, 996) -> 52.1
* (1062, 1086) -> 52.1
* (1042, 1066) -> 52.1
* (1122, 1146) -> 52.1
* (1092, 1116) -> 52.1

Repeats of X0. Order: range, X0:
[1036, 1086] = 1074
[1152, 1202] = 1174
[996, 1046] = 1009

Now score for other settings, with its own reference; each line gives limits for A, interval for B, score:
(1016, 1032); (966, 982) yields 0.02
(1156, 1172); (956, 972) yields 1.88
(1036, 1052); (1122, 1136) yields 0.14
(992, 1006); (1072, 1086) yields 0.33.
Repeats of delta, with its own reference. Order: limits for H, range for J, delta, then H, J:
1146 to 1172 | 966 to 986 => -0.91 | 0.183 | 1.092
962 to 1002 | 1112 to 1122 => -1.07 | 0.000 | 1.074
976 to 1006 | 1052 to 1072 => -1.05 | 0.000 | 1.049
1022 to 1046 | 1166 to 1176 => -1.33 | -0.020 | 1.306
